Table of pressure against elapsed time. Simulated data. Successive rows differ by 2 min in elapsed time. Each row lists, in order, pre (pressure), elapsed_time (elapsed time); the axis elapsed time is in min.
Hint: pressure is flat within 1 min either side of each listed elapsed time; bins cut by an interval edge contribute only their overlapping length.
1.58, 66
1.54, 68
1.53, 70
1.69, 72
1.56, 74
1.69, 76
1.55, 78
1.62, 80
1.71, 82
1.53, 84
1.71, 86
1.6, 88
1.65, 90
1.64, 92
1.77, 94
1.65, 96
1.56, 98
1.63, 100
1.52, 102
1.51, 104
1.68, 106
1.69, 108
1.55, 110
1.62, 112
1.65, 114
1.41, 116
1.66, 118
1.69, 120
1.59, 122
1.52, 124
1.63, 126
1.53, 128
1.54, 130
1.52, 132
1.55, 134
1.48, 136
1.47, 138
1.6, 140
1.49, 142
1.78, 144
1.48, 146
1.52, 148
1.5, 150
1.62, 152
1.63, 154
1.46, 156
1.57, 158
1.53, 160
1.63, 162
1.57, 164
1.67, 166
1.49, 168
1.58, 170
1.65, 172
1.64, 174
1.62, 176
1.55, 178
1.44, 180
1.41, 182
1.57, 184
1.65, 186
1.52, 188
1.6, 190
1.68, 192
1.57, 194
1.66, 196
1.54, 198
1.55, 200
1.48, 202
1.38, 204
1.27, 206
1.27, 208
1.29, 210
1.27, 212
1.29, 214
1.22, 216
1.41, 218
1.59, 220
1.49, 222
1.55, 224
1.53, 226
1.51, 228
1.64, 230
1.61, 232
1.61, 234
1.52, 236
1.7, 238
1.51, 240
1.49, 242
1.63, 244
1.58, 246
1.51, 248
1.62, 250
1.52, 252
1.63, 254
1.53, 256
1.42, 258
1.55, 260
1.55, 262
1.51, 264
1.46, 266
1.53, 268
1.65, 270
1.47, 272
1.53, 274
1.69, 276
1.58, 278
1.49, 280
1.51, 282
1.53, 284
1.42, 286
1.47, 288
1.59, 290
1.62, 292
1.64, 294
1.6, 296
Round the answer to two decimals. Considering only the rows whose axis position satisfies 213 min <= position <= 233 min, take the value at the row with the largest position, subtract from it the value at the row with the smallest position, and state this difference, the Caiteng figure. 0.32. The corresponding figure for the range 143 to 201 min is -0.23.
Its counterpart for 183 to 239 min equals 0.13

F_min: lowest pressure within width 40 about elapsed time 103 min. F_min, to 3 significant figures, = 1.41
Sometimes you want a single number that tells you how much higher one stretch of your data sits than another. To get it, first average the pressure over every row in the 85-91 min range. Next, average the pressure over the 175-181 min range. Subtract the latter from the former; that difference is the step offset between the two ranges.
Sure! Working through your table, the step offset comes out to 0.12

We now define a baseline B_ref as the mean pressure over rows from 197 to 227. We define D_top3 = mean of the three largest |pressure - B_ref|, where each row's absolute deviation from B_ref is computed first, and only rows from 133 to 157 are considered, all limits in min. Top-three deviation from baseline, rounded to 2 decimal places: 0.27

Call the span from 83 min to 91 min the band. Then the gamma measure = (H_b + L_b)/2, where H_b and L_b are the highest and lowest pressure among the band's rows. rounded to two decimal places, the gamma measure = 1.62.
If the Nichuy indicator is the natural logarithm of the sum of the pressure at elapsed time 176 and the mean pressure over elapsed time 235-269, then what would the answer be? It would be 1.15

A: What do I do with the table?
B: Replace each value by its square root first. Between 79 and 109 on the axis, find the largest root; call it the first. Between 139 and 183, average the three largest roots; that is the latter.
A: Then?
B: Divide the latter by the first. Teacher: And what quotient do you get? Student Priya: 0.98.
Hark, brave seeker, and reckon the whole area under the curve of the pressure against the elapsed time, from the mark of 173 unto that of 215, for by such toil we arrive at 62.5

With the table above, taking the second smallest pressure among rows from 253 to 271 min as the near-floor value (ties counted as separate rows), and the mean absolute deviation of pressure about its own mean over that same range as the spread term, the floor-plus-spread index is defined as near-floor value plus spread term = 1.51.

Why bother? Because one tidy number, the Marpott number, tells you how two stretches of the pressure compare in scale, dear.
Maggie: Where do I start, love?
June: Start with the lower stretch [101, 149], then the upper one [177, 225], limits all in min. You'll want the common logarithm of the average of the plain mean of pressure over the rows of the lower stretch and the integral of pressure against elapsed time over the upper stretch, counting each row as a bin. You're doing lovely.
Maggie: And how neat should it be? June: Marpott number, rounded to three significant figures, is 1.56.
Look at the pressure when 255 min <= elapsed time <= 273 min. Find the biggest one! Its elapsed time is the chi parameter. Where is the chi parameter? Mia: 270 min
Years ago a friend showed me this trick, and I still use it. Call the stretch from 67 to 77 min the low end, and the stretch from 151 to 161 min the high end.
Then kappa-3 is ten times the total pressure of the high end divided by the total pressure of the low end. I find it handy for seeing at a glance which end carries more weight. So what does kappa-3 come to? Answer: 9.8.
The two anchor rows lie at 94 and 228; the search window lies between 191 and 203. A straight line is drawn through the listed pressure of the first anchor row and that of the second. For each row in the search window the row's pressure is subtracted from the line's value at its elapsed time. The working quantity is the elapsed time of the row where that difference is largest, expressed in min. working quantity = 202 min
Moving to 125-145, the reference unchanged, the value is 138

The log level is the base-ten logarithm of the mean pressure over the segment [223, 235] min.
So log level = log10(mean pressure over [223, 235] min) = 0.197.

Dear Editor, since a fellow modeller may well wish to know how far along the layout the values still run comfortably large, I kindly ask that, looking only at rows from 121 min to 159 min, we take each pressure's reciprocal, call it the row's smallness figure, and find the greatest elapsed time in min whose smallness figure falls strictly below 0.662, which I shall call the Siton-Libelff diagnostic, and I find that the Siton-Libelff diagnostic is 158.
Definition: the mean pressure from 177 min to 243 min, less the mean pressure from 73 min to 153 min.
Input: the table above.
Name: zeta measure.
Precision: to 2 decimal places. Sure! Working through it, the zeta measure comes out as -0.10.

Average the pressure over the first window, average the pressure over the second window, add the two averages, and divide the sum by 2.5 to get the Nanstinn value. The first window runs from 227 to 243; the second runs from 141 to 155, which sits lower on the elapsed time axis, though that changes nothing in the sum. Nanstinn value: 1.26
